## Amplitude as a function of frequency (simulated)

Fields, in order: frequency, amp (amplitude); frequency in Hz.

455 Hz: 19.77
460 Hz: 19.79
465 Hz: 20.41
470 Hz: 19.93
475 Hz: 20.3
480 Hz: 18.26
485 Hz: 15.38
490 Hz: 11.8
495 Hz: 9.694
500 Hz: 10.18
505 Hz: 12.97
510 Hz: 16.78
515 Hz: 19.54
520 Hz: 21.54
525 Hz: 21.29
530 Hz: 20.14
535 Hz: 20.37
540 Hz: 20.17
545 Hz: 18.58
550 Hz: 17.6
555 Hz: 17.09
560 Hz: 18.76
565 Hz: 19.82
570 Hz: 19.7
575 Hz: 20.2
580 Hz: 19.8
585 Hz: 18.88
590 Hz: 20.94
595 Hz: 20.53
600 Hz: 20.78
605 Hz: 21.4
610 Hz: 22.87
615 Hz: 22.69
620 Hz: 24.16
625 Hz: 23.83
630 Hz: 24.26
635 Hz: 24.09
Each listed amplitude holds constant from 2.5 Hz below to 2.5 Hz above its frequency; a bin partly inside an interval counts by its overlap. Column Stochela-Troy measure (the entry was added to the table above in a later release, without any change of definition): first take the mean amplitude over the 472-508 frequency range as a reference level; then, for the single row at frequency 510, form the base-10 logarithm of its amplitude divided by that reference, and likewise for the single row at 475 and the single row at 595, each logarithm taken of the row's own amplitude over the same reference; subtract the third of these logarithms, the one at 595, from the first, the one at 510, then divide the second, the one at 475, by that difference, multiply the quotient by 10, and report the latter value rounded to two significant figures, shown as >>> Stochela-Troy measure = -18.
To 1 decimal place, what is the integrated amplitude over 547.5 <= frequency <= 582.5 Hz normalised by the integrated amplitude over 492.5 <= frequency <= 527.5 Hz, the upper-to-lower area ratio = 1.2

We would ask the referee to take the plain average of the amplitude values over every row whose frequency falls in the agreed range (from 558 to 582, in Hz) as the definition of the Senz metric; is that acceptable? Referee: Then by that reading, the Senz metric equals 19.7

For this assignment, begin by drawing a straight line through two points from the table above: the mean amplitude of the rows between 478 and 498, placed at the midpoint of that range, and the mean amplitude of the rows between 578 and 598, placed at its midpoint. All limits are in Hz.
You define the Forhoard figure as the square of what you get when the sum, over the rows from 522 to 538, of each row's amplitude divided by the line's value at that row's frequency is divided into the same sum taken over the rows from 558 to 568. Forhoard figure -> 0.31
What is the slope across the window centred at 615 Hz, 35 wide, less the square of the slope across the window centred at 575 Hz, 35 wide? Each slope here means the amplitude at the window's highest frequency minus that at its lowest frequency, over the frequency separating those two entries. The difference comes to 0.11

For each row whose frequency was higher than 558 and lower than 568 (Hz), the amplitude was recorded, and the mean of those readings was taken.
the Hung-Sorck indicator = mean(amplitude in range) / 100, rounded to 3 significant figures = 0.193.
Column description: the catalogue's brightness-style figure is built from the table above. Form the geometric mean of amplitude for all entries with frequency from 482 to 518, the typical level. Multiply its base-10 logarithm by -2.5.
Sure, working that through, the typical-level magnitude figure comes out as -2.81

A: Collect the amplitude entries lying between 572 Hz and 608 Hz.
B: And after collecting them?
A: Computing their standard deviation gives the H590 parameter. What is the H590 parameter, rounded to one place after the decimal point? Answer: 0.8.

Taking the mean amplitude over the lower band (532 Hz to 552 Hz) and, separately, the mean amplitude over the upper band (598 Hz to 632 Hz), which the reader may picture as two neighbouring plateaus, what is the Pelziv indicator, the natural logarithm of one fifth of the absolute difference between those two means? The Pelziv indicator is -0.3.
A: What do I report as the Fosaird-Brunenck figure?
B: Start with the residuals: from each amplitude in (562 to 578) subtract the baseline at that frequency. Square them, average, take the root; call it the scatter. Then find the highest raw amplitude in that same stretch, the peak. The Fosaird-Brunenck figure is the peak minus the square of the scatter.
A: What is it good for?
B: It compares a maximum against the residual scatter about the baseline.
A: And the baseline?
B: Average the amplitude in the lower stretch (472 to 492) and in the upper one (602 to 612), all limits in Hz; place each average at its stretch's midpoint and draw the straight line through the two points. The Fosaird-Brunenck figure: 20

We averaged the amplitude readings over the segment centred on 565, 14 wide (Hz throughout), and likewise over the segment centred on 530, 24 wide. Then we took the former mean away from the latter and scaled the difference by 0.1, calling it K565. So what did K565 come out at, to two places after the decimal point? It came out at 0.13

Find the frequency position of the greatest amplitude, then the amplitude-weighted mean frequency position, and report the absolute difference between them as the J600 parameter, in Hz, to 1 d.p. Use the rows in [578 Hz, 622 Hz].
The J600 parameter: 19.1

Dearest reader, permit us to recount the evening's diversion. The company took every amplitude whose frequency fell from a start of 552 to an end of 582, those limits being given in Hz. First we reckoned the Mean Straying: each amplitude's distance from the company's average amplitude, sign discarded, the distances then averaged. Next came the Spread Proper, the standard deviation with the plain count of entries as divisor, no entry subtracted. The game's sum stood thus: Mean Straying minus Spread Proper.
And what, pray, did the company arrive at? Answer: -0.18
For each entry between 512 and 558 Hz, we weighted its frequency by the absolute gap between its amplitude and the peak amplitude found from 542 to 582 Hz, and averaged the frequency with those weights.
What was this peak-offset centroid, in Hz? 541.8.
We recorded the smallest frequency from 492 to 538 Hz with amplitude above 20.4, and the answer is 520 Hz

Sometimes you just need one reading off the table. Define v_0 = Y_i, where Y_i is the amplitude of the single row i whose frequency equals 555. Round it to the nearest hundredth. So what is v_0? 17.09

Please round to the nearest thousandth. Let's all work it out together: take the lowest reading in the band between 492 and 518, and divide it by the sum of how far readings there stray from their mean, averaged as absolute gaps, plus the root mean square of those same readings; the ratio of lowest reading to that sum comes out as 0.544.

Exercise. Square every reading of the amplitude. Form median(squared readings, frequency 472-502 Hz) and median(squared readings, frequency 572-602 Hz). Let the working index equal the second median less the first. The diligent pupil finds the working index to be 227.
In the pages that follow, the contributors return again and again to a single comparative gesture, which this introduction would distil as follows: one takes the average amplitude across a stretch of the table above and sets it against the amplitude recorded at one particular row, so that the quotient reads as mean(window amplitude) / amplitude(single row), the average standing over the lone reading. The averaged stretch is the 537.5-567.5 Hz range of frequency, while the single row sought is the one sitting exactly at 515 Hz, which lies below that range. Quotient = 0.96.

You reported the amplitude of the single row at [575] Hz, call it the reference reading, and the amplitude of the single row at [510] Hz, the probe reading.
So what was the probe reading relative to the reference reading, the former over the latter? 0.83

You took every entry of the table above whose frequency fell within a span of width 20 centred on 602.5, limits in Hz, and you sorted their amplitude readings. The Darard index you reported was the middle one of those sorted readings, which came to 21.1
